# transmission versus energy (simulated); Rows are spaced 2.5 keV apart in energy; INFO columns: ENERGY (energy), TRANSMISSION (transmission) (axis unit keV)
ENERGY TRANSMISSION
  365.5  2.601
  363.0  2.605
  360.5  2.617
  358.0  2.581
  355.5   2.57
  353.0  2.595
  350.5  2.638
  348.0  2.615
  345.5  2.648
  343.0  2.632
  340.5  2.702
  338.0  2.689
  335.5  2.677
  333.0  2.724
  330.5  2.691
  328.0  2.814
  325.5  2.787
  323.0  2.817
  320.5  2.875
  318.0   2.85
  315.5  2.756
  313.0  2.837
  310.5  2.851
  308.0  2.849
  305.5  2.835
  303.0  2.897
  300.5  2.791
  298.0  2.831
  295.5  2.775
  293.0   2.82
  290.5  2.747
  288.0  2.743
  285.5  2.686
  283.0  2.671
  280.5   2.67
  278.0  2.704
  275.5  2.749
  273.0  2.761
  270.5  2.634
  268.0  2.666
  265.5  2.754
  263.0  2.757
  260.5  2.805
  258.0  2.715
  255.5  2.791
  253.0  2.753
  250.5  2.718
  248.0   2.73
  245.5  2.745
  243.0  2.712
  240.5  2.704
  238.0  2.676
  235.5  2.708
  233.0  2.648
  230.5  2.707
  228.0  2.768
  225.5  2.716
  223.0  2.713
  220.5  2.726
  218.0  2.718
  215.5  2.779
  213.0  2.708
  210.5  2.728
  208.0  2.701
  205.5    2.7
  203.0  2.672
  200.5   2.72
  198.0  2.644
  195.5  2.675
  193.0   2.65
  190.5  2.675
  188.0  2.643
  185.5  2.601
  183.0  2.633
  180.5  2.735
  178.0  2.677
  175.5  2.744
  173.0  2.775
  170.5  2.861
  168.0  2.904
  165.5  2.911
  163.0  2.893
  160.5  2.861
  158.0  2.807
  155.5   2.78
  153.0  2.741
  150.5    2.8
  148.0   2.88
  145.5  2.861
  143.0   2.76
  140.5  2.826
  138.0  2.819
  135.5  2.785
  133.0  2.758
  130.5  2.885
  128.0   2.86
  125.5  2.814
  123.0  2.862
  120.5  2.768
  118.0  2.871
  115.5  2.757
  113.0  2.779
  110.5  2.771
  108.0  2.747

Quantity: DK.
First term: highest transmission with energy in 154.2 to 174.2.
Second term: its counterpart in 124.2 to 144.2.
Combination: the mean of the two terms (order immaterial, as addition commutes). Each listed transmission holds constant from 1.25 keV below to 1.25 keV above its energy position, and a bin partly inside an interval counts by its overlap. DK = 2.90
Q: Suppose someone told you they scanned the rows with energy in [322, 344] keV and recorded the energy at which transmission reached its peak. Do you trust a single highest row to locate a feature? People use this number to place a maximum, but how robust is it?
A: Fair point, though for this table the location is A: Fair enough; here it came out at 323.0 keV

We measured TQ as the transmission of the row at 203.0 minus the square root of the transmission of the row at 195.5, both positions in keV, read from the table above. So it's 1.04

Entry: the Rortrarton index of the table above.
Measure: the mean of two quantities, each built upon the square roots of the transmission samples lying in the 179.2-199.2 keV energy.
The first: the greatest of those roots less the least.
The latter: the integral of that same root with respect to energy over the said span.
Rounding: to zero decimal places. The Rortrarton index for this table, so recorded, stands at 16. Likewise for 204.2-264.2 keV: 50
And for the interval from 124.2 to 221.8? 81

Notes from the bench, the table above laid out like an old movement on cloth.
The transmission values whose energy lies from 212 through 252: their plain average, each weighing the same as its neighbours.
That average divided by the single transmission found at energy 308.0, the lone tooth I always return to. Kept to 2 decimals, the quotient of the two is 0.95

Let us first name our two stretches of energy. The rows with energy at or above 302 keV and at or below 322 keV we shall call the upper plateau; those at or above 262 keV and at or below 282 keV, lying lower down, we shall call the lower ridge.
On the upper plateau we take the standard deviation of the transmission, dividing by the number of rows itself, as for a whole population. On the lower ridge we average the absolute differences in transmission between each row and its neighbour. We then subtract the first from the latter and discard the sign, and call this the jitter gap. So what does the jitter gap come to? 0.010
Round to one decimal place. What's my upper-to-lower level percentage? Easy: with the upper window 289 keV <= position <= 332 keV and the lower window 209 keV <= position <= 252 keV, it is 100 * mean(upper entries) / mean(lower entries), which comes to 103.5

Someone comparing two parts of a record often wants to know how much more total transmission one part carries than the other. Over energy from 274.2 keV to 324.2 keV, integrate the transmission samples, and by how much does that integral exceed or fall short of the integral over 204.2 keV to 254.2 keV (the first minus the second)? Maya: 3.5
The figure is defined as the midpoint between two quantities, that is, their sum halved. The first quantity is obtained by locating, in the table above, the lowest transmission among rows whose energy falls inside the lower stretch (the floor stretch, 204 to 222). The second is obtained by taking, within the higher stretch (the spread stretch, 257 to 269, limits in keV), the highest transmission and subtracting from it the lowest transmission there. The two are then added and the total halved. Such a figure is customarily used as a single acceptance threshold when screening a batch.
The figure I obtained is 1.42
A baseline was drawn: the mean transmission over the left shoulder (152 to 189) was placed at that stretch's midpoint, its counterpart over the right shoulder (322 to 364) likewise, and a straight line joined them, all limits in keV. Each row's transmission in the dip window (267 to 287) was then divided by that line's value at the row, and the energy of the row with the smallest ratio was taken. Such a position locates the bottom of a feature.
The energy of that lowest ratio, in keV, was 270.5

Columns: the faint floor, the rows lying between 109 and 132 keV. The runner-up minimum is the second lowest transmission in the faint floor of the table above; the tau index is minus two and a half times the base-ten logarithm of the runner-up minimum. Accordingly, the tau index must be -1.11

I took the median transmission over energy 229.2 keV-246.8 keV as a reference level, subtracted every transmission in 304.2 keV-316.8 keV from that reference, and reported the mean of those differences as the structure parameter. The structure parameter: -0.12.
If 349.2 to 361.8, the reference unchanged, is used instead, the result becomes 0.11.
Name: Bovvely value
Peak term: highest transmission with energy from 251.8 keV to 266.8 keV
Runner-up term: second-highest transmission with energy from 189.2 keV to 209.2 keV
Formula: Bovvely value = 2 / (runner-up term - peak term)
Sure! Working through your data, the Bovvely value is -19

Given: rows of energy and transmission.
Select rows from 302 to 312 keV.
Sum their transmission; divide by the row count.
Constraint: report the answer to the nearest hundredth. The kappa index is 2.86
